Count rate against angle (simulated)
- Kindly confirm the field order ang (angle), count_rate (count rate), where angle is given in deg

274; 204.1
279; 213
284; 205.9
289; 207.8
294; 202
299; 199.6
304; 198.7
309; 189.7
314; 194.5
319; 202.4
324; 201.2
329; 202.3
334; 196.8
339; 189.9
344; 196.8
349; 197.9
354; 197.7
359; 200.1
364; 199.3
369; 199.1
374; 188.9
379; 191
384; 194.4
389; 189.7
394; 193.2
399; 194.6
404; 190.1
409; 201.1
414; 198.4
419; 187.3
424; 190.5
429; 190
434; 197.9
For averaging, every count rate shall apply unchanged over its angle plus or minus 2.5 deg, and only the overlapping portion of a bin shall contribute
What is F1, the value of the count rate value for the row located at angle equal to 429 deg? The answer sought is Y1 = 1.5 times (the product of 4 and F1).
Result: 1140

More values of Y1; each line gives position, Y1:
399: 1168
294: 1212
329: 1214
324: 1207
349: 1187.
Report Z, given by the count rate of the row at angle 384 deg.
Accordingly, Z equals 194.4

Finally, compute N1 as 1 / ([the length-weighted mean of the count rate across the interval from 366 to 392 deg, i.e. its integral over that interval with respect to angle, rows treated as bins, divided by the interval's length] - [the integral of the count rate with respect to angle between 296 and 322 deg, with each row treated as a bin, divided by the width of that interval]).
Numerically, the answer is -0.23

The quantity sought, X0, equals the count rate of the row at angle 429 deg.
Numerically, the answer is 190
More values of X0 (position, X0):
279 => 213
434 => 197.9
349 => 197.9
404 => 190.1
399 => 194.6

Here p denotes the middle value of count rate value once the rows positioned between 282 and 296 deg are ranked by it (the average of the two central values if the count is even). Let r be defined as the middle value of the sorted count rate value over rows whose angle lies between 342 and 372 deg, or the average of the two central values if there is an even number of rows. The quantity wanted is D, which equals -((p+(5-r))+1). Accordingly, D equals -13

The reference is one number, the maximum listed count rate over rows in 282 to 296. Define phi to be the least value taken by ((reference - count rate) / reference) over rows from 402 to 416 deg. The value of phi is 0.032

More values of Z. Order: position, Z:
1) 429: 190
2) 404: 190.1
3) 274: 204.1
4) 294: 202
